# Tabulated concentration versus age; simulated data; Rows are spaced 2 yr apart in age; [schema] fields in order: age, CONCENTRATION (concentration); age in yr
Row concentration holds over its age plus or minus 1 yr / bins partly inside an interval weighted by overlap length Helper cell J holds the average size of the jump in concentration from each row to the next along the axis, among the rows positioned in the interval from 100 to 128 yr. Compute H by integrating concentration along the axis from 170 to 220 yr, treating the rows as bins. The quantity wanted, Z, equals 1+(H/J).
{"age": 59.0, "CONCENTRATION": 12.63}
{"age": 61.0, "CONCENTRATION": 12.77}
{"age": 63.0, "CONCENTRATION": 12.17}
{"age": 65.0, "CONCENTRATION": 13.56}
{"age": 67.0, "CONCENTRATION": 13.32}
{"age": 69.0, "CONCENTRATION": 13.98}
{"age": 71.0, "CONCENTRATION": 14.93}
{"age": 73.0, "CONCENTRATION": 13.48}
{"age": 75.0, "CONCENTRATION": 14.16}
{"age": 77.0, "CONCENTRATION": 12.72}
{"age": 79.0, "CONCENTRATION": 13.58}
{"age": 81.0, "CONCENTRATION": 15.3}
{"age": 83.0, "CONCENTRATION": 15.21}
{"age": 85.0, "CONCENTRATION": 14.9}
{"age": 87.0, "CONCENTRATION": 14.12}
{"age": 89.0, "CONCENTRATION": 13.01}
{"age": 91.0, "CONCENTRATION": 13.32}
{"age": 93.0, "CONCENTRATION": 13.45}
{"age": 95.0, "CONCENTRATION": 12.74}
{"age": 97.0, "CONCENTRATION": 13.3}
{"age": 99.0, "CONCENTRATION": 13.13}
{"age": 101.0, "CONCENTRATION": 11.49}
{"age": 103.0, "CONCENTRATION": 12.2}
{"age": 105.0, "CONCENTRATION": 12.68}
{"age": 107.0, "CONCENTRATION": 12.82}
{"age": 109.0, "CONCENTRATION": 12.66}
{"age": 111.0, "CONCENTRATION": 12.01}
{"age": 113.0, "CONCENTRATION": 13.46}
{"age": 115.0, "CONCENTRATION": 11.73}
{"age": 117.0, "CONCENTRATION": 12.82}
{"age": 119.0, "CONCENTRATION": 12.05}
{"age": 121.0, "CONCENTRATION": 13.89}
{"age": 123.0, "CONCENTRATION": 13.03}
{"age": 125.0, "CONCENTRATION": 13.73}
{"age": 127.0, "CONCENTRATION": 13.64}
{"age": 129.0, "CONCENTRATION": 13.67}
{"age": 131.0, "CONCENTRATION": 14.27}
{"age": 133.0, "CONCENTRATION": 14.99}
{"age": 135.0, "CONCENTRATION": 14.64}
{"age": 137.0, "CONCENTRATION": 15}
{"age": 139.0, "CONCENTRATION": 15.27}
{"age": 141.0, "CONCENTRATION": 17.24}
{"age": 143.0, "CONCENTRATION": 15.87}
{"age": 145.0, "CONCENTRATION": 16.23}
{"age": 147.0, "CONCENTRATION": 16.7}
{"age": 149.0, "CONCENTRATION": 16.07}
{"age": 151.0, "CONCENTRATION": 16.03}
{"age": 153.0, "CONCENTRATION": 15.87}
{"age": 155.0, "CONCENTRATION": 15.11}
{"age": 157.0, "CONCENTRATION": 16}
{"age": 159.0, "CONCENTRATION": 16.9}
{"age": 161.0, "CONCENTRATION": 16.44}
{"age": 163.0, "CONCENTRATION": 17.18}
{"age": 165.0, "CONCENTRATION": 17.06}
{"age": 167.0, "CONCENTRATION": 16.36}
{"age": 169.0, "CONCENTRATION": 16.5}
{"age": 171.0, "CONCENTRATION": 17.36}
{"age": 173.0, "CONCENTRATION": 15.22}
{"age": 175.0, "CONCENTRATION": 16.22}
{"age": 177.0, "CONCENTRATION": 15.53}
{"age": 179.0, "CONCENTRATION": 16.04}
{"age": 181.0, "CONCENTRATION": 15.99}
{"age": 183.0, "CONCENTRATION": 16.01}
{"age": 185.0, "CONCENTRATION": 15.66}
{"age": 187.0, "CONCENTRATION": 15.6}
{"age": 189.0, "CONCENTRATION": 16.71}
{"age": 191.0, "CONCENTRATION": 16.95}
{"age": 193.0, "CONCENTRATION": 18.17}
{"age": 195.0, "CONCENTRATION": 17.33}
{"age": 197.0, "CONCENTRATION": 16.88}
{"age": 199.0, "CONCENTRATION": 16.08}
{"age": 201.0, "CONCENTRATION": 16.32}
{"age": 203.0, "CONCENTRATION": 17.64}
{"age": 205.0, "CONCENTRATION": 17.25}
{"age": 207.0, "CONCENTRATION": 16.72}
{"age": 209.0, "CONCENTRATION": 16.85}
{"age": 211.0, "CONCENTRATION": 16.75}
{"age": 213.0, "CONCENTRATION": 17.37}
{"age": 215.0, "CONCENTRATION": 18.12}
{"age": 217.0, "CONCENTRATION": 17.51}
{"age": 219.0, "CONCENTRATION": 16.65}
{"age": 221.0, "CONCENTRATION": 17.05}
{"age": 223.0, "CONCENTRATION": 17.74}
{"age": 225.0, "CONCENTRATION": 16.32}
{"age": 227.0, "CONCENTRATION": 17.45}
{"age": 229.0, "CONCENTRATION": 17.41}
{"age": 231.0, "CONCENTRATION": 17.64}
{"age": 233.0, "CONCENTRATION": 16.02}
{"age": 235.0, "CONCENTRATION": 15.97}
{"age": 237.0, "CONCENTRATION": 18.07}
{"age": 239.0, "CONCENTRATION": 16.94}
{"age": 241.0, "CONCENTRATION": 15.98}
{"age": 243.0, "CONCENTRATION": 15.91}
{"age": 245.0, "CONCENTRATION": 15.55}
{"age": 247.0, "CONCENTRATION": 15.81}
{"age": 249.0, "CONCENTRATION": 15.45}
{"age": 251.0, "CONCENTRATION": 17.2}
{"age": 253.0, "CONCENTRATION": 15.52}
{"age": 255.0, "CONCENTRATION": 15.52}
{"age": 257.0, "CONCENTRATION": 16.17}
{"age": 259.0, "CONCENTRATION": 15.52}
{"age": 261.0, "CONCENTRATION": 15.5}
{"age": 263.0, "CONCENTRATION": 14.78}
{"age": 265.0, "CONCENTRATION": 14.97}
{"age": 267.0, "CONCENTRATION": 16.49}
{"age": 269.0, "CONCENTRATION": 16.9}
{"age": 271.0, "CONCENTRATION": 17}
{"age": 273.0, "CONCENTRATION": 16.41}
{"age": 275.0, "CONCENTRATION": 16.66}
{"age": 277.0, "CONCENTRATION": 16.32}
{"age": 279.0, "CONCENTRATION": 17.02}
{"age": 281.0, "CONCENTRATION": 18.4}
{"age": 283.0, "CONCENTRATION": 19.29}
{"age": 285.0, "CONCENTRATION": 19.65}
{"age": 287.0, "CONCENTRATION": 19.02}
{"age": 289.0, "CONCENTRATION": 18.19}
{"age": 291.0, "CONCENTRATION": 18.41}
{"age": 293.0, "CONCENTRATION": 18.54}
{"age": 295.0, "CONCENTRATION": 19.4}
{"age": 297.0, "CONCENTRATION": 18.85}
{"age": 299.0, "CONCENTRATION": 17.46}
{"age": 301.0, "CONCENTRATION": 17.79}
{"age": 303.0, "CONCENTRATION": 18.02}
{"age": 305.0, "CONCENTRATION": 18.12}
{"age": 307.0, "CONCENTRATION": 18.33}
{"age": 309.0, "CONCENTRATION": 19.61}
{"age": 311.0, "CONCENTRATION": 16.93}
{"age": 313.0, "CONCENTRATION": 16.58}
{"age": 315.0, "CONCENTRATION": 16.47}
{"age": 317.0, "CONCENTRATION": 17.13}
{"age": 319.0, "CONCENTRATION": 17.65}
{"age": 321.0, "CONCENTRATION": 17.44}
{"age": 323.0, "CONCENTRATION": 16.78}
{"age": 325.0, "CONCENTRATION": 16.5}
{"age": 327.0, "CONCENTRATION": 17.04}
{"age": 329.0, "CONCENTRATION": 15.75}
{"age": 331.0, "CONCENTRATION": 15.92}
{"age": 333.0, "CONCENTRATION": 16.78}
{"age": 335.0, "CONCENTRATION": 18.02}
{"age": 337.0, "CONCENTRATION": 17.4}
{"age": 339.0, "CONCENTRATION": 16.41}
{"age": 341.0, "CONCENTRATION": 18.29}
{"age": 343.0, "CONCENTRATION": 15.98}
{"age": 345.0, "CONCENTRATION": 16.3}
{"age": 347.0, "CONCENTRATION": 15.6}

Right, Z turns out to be 1017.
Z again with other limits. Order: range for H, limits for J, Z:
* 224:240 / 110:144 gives 307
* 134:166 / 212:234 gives 666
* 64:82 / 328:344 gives 218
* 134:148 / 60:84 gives 243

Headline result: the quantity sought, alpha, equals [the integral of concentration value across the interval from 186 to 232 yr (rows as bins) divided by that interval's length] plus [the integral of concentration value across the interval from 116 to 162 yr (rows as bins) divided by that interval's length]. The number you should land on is 32.1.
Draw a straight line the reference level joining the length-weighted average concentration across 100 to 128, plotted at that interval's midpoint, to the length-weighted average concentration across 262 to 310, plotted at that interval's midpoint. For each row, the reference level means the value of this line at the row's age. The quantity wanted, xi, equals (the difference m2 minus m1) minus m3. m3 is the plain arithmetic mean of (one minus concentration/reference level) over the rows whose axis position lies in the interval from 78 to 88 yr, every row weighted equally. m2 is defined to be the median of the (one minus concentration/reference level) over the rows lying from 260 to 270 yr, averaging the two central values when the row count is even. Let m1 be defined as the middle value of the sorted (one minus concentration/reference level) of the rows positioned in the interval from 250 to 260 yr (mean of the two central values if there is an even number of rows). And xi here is 0.25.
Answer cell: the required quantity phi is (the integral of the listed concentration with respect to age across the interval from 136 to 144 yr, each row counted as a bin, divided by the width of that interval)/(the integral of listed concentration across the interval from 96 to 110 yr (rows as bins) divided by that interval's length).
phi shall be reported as 1.26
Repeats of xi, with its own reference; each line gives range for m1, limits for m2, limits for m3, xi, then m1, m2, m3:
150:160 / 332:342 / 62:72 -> 0.44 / -0.145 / 0.09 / -0.20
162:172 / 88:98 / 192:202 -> 0.23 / -0.200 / -0.09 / -0.12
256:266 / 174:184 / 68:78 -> 0.02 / 0.089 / -0.09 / -0.20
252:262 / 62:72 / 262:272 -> -0.34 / 0.078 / -0.20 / 0.07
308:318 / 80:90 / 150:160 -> -0.19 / 0.083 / -0.25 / -0.15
